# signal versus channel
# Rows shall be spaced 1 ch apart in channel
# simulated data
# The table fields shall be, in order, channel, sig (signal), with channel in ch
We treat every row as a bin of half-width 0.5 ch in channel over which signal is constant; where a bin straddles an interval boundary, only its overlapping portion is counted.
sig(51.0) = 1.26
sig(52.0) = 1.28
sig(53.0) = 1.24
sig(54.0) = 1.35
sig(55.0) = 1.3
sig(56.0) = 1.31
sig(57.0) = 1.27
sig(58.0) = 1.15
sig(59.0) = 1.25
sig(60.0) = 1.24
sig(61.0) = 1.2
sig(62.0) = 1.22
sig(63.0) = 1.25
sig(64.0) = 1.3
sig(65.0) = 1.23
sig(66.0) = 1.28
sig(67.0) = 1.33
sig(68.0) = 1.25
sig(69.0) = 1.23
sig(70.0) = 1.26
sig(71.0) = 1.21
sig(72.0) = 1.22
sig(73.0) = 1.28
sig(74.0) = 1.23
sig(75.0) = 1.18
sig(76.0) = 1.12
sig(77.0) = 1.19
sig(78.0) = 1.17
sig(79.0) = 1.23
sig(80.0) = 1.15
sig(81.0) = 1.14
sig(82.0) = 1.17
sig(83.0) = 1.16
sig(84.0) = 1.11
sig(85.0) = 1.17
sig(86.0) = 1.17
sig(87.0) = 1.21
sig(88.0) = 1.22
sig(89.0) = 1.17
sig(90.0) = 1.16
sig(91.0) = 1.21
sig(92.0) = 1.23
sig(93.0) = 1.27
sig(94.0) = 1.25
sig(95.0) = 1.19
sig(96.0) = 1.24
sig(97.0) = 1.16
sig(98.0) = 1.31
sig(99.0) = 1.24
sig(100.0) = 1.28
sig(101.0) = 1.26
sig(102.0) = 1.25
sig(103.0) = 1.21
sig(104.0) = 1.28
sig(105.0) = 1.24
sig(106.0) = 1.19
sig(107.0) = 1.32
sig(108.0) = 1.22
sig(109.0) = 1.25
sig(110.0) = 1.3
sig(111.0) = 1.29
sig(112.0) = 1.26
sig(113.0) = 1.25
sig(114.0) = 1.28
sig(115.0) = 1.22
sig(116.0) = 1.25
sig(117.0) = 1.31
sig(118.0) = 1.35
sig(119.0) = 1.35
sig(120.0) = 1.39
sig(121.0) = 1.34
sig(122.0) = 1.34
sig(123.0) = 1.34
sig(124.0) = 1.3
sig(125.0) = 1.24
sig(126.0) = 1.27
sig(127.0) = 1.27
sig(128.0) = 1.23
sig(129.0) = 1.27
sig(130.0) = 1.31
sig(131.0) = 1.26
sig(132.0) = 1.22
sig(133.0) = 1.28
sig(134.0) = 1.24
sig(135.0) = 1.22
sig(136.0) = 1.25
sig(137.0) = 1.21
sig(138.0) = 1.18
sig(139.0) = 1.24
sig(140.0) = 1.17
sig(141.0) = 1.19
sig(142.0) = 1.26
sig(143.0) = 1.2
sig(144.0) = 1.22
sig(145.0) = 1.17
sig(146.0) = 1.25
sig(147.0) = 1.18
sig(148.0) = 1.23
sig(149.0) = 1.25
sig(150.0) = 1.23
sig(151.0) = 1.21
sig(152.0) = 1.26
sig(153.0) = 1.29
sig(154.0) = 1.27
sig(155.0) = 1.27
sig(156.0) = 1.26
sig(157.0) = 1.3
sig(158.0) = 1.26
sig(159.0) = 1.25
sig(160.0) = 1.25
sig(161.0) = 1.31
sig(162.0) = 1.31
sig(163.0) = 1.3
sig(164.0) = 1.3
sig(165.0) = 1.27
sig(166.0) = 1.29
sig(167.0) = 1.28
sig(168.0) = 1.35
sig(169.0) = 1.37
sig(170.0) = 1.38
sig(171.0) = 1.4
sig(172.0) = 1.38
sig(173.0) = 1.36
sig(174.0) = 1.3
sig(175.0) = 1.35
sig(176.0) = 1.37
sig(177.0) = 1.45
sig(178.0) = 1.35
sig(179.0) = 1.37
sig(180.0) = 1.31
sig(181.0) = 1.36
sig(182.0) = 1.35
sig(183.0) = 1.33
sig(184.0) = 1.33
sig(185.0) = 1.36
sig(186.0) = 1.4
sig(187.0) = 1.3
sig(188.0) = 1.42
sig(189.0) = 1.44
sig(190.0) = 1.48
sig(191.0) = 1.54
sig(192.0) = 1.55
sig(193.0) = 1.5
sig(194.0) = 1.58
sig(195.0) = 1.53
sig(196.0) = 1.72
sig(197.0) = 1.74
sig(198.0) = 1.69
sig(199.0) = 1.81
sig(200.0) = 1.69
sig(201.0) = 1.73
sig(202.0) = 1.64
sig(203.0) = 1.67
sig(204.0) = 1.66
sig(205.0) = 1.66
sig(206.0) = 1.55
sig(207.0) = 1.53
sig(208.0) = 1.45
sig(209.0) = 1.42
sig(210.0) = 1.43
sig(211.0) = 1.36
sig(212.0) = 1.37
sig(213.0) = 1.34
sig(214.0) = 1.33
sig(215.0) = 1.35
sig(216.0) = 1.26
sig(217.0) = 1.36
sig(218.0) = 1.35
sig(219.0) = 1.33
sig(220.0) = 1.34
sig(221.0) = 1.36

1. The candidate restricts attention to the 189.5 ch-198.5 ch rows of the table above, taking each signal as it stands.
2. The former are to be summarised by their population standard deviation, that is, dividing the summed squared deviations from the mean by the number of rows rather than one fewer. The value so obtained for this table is 0.093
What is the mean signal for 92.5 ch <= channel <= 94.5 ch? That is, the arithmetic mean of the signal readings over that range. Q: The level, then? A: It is 1.26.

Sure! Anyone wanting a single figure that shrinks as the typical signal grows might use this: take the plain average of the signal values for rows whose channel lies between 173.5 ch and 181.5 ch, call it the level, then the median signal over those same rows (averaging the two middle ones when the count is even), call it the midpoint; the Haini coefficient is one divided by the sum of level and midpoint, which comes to 0.37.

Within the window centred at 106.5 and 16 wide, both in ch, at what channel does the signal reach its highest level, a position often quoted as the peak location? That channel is 107.0 ch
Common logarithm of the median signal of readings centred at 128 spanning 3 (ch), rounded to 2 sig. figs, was 0.10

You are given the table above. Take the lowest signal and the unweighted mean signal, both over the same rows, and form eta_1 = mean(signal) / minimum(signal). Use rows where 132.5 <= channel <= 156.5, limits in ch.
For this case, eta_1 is 1.05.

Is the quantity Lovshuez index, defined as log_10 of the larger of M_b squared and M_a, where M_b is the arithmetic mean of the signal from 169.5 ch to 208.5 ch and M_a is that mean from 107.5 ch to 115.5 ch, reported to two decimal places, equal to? 0.35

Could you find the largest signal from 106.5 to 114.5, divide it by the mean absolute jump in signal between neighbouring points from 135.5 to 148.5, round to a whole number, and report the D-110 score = 26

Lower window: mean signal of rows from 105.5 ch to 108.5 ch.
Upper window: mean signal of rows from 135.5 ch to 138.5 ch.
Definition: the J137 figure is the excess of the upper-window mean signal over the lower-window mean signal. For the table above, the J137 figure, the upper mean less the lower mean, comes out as -0.03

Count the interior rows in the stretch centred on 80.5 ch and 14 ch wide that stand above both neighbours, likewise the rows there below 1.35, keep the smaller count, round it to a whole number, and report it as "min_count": 3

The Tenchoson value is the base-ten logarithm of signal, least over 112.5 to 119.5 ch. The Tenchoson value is 0.086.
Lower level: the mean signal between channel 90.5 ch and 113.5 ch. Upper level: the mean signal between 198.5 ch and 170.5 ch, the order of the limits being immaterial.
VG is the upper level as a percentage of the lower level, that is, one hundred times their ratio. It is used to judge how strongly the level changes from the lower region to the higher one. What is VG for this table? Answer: 115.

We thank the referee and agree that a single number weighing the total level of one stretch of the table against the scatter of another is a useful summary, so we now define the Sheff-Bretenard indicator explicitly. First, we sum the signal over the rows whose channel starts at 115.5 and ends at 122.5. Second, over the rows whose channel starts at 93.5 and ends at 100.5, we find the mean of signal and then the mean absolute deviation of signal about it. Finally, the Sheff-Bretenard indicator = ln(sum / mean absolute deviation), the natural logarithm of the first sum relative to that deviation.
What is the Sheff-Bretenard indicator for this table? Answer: 5.55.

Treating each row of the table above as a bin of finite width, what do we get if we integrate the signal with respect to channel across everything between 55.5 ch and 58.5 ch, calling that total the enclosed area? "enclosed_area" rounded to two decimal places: 3.73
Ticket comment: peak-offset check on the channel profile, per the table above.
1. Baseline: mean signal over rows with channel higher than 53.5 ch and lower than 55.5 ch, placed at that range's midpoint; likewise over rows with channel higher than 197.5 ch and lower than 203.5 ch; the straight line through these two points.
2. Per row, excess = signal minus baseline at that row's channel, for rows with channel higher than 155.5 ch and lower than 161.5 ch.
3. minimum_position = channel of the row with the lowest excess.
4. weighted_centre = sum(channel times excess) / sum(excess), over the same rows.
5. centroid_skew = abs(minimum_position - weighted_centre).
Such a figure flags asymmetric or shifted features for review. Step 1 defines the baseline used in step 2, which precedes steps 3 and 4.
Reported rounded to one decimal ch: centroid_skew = 1.5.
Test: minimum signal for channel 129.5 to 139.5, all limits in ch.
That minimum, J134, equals 1.18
